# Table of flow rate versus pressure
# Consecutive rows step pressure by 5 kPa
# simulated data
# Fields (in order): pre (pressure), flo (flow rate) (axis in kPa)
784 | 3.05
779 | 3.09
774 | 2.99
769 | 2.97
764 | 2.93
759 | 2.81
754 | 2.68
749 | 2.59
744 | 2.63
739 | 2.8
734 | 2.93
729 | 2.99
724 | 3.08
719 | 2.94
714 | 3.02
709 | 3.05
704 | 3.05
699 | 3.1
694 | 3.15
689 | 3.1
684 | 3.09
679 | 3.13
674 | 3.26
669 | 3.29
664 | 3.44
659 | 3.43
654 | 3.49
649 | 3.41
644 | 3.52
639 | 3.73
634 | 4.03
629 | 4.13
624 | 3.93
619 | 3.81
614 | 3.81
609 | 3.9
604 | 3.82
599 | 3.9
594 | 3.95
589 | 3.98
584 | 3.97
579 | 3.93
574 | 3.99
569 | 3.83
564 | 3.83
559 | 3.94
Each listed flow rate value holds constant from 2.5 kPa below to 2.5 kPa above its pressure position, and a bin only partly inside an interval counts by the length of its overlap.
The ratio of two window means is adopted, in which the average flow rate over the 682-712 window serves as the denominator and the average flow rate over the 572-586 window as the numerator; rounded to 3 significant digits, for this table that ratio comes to 1.28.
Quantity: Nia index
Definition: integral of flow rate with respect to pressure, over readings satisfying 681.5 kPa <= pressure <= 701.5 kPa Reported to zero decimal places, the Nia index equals 62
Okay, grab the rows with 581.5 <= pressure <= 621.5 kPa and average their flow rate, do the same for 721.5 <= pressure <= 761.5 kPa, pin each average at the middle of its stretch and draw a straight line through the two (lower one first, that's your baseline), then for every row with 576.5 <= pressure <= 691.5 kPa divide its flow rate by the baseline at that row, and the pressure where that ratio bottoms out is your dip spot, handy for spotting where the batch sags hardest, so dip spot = 684 kPa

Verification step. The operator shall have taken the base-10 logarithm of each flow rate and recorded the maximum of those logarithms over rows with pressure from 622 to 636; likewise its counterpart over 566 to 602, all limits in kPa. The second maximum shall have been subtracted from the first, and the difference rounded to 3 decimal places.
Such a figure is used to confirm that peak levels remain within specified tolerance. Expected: 0.015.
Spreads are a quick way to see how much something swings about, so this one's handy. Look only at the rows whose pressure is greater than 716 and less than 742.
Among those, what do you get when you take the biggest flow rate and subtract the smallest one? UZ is 0.28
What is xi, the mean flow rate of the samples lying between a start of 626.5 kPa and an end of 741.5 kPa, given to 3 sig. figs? 3.27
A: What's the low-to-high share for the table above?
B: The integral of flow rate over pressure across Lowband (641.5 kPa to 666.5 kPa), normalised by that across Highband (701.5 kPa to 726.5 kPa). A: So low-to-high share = 1.14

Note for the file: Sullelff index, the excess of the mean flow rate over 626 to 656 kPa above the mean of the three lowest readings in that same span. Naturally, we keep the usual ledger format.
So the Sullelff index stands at 0.25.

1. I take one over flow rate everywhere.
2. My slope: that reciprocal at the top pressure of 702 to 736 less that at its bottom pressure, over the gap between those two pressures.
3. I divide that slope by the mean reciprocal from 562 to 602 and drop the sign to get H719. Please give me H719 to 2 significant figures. 0.0018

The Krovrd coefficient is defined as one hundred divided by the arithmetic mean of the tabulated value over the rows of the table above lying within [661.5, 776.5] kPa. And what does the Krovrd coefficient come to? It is 33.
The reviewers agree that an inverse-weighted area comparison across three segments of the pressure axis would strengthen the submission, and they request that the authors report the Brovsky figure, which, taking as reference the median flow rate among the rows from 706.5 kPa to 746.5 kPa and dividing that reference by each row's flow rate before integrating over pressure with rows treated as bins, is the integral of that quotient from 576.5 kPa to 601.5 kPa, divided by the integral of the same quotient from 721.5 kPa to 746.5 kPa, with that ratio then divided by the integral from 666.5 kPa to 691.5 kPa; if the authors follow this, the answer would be 0.031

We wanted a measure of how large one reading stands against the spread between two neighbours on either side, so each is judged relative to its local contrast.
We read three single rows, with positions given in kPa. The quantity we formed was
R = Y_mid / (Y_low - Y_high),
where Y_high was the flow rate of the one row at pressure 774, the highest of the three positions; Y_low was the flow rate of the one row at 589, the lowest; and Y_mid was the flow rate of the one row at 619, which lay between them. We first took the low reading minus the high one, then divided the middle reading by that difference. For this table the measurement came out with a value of 3.8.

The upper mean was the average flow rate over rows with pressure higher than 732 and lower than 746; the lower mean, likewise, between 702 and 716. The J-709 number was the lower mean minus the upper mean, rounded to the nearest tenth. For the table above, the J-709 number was 0.3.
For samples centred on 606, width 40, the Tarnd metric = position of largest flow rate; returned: 589 kPa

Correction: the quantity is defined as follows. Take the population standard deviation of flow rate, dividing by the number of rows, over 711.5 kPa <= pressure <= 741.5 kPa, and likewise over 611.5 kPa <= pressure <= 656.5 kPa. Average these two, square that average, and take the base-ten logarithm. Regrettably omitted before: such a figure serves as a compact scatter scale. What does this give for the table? -1.59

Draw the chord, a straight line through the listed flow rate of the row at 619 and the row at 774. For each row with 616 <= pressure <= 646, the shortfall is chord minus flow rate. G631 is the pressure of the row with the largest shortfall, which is 644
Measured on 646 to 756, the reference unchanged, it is 749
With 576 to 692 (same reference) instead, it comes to 684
